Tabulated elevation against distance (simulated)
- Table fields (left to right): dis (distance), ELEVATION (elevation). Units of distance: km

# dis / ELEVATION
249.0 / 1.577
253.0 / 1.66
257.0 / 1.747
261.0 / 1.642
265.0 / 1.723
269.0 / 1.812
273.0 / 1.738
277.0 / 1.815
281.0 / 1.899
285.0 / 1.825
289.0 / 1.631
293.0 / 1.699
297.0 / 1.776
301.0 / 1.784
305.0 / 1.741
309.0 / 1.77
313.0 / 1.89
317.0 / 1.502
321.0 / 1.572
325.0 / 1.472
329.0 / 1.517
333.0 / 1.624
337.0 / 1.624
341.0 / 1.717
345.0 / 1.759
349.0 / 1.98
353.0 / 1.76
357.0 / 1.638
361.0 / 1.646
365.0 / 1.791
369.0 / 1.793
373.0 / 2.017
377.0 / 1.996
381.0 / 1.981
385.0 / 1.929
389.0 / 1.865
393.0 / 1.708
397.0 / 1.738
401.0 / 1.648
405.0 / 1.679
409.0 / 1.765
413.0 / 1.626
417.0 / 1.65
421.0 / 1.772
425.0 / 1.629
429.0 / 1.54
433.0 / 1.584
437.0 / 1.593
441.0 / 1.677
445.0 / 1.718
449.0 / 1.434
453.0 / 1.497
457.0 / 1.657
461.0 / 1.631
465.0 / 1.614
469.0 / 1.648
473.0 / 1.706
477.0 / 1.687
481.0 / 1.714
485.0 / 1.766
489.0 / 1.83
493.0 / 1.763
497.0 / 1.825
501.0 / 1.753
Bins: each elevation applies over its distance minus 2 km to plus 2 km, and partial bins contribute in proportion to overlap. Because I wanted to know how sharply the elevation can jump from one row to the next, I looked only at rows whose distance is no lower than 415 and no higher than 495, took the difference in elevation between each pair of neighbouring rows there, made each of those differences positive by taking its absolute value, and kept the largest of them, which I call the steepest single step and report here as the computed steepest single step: 0.28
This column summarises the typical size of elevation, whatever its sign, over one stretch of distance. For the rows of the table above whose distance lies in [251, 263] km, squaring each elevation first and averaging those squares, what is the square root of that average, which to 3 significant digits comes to 1.68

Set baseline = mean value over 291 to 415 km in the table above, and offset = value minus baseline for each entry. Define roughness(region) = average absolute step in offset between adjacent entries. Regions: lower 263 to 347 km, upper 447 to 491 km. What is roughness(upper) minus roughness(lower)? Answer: -0.037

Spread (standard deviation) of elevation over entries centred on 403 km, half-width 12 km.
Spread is 0.05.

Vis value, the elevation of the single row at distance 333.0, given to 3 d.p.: 1.624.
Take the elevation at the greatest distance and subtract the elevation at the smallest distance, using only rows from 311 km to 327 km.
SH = -0.42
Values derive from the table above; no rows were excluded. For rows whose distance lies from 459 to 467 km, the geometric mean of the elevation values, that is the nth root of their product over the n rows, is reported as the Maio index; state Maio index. 1.62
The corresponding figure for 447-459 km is 1.53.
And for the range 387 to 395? 1.78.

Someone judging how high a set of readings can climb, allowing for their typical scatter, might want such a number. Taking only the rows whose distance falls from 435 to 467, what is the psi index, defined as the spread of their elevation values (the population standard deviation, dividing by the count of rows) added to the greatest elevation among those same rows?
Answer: 1.81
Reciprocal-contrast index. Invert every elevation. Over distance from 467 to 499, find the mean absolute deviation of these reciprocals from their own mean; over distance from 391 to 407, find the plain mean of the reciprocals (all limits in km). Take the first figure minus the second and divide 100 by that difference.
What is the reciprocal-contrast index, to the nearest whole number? -174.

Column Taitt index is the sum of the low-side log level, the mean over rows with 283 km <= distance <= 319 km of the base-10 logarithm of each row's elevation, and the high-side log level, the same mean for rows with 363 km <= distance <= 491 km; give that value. 0.471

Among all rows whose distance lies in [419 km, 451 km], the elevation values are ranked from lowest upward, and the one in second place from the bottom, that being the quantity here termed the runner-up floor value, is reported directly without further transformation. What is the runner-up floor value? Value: 1.54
